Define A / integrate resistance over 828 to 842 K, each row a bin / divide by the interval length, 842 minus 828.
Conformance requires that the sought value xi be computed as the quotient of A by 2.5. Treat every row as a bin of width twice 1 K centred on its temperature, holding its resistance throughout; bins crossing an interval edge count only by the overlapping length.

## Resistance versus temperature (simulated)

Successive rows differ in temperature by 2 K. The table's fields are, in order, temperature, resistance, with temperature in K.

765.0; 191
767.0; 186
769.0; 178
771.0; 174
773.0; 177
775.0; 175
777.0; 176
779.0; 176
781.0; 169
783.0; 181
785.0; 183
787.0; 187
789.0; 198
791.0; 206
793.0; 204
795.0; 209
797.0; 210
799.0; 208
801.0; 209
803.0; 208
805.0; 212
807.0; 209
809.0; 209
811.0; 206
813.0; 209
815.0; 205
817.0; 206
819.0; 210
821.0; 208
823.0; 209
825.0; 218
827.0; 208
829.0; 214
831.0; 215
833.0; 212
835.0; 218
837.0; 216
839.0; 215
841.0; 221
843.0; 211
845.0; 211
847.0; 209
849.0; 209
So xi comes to 86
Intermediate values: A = 216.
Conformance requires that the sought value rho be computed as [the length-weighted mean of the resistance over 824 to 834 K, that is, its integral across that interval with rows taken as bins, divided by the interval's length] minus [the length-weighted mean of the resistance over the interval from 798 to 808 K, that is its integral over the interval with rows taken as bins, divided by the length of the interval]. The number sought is 4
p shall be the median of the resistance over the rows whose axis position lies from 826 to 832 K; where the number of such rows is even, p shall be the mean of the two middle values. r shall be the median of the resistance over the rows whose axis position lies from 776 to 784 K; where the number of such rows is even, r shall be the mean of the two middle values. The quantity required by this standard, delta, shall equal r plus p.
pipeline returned 390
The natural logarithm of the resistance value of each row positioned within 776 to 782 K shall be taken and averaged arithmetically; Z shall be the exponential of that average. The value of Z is 174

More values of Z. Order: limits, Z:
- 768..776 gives 176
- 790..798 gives 207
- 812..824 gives 208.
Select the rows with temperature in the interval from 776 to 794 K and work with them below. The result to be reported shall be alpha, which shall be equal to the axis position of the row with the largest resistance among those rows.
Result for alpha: 791.0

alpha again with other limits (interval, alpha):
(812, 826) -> 825.0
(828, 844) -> 841.0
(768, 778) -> 769.0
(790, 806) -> 805.0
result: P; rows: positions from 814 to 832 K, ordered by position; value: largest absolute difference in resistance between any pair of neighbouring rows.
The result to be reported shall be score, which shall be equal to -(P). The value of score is -10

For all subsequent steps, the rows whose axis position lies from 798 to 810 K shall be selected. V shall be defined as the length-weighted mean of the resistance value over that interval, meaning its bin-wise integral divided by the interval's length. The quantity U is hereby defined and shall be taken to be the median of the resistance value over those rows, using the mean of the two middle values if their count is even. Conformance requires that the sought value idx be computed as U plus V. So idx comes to 418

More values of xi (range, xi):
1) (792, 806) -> 83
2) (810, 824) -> 83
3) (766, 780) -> 71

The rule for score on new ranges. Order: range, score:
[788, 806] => -8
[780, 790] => -12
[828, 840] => -6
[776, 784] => -12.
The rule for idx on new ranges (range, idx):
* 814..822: 414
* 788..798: 411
